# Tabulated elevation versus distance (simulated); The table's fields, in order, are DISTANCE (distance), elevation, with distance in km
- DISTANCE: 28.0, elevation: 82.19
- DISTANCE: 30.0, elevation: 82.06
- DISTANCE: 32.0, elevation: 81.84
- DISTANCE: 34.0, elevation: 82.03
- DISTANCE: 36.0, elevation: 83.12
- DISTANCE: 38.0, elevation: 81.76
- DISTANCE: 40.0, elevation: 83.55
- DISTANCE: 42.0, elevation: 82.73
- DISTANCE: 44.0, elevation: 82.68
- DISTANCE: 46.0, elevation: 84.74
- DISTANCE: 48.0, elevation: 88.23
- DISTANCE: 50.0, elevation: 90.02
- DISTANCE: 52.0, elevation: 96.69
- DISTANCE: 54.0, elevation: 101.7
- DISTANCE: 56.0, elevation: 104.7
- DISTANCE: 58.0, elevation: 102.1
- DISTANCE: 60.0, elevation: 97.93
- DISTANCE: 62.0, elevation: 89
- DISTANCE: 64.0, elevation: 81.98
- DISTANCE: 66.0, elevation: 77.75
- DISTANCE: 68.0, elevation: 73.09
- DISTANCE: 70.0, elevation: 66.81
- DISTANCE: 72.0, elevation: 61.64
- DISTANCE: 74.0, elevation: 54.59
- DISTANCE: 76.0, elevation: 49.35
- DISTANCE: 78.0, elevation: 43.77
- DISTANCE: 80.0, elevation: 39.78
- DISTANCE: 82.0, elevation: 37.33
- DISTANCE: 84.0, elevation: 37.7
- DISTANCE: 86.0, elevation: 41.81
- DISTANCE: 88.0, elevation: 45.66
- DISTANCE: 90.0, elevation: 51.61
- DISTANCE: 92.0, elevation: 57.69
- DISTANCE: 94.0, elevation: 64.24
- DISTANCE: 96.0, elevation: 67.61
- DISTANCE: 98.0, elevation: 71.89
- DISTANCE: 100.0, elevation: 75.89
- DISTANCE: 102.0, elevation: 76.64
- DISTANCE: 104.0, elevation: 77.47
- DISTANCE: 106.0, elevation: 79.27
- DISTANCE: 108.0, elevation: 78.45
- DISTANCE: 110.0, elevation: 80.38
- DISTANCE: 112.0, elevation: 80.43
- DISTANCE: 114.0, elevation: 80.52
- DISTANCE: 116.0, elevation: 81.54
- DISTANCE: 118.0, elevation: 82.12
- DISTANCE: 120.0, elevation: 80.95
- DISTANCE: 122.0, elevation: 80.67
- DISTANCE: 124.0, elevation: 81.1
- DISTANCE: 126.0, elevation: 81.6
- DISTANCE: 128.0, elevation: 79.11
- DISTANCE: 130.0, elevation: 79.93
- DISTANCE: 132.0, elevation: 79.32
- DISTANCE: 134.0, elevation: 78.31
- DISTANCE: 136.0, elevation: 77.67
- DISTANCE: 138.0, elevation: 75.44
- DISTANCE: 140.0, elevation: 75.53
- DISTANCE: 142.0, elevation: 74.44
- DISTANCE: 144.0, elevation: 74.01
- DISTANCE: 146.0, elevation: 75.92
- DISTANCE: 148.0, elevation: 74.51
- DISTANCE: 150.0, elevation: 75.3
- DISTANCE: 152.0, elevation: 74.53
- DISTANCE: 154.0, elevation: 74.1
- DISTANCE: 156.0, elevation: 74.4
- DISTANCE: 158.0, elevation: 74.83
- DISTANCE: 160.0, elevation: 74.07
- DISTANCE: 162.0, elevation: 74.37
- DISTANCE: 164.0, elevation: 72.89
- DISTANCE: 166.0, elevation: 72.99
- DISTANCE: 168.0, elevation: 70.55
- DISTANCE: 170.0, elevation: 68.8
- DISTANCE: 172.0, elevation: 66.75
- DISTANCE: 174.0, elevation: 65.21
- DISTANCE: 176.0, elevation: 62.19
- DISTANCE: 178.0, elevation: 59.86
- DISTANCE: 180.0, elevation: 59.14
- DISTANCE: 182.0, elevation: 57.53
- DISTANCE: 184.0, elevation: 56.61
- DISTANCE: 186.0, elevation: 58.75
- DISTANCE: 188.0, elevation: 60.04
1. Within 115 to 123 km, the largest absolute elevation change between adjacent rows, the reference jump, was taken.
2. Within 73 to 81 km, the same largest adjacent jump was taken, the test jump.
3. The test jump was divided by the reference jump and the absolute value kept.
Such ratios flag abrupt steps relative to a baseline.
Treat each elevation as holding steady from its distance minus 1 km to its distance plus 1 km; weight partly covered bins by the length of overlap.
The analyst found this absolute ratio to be 5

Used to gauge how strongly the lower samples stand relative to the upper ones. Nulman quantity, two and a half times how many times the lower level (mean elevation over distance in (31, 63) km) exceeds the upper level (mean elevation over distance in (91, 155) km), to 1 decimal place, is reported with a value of 2.9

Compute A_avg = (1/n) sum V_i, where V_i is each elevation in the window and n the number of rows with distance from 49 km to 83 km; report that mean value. 74.6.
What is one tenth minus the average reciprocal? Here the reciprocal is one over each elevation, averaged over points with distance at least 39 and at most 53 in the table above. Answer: 0.0885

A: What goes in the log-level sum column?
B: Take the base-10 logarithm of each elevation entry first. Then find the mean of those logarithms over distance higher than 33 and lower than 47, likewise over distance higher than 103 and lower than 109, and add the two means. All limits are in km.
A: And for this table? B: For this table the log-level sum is 3.81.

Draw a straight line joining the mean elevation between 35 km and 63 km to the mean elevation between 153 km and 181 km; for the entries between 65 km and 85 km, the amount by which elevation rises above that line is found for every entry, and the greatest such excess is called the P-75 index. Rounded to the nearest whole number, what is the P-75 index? -10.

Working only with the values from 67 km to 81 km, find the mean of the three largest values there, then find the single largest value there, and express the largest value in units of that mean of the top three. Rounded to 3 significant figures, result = 1.09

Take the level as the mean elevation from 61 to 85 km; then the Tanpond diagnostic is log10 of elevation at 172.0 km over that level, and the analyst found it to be 0.05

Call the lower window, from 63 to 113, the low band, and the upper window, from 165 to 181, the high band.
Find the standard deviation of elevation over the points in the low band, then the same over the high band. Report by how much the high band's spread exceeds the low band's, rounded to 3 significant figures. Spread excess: -10.6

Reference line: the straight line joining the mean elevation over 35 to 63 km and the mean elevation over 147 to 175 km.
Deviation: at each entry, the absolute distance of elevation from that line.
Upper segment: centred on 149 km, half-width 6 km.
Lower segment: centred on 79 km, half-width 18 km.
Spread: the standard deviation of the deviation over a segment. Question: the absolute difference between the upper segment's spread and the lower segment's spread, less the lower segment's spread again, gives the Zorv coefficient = -0.4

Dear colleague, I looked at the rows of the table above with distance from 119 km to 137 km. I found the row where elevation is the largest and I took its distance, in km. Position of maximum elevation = 126.0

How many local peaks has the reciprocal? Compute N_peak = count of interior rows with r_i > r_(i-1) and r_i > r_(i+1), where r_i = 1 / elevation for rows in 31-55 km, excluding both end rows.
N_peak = 2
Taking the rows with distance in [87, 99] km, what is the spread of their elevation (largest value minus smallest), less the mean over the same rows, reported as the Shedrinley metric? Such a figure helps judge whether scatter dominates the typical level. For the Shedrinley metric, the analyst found -34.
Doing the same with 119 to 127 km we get -80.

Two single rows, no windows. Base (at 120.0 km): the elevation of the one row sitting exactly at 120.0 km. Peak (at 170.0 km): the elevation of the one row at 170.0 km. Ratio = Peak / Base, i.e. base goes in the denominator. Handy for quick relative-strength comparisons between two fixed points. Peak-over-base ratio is 0.85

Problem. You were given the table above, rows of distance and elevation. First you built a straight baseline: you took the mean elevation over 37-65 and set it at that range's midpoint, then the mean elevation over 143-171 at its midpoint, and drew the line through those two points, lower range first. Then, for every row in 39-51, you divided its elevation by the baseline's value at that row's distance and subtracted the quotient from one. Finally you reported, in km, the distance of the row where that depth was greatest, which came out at 42.0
